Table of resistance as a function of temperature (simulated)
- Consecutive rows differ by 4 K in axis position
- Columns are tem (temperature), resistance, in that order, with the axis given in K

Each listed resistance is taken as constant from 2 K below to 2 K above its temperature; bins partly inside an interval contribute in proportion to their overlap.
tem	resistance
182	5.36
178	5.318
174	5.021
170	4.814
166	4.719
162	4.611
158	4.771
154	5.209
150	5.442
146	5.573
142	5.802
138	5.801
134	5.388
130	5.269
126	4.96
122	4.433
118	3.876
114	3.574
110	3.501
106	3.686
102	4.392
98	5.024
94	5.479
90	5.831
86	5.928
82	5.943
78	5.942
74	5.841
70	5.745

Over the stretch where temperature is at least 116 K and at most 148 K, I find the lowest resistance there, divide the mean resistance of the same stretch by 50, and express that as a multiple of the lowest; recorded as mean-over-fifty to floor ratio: 0.027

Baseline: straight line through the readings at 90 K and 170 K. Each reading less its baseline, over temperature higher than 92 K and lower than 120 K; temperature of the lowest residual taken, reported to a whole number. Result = 110 K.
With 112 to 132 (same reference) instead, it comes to 114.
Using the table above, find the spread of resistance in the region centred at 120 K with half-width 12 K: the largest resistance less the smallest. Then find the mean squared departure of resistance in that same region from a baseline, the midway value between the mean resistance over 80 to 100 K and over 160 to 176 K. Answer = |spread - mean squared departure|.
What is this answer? 0.42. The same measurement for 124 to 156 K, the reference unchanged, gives 0.72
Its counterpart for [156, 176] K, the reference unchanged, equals 0.21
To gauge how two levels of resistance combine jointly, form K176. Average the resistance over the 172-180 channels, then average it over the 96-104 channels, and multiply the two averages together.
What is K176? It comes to 24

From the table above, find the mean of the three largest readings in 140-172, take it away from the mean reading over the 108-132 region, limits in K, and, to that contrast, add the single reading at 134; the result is 4.1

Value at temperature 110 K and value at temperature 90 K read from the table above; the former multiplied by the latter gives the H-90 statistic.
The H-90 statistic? 20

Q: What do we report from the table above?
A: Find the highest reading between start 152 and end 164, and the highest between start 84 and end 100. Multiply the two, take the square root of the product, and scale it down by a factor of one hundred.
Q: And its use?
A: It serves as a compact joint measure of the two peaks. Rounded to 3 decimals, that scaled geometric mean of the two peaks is 0.056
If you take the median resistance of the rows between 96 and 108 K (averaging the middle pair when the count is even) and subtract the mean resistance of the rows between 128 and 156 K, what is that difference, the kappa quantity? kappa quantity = -1.1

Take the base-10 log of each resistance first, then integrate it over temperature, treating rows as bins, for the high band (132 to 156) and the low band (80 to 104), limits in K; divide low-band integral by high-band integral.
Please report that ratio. 0.986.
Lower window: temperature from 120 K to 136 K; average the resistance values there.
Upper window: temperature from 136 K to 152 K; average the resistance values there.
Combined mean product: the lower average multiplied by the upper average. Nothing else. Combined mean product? 28.3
